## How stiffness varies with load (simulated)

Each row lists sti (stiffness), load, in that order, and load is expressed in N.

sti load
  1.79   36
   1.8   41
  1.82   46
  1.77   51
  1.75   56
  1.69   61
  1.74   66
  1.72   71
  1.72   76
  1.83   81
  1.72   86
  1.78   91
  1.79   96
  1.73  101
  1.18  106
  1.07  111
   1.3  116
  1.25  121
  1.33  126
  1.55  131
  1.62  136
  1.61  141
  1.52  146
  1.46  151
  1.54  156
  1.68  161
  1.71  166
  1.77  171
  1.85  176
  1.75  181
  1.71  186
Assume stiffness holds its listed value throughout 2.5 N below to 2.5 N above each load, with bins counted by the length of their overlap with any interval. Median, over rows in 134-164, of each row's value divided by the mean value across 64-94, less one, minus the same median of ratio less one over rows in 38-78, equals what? -0.10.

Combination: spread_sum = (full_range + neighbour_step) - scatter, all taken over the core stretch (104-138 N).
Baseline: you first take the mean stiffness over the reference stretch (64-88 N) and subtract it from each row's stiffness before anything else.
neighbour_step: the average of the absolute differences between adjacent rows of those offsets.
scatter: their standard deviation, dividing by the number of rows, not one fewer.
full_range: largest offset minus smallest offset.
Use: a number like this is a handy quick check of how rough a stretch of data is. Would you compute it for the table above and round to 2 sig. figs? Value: 0.50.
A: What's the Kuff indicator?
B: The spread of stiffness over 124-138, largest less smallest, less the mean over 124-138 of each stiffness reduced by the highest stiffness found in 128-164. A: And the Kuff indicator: 0.47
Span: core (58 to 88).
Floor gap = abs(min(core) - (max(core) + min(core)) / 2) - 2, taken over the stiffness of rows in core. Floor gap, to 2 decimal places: -1.93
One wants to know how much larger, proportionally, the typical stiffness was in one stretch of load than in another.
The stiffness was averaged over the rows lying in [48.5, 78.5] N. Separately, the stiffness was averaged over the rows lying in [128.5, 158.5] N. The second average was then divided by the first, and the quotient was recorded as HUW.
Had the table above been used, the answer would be 0.90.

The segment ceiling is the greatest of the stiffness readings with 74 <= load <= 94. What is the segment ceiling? 1.83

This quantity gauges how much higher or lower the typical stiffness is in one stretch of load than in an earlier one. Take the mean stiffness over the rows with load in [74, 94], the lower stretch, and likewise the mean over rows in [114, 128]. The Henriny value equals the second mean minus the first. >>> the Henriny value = -0.5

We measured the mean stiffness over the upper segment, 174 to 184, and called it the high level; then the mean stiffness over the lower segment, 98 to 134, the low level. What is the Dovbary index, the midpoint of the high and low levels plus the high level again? 3.37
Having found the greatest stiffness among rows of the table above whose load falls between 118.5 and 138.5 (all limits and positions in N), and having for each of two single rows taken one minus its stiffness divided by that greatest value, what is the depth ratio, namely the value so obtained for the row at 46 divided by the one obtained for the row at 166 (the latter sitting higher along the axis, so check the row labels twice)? 2.2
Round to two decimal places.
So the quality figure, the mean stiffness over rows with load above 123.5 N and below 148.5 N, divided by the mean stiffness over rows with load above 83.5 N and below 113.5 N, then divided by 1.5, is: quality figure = 0.66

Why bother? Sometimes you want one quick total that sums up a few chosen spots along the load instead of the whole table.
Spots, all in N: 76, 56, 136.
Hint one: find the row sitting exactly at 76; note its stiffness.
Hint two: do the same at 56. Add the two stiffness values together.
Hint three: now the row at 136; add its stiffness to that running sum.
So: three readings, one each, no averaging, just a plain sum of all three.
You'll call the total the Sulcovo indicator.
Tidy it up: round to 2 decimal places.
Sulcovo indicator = 5.09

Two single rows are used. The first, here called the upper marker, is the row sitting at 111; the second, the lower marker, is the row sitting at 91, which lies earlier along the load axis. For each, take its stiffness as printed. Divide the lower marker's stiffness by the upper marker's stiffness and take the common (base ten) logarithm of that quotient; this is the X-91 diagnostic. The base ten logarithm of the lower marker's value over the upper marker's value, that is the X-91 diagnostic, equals 0.22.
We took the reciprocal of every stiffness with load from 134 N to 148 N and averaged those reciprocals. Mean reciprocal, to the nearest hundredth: 0.63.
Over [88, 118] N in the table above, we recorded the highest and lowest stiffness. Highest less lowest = 0.72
